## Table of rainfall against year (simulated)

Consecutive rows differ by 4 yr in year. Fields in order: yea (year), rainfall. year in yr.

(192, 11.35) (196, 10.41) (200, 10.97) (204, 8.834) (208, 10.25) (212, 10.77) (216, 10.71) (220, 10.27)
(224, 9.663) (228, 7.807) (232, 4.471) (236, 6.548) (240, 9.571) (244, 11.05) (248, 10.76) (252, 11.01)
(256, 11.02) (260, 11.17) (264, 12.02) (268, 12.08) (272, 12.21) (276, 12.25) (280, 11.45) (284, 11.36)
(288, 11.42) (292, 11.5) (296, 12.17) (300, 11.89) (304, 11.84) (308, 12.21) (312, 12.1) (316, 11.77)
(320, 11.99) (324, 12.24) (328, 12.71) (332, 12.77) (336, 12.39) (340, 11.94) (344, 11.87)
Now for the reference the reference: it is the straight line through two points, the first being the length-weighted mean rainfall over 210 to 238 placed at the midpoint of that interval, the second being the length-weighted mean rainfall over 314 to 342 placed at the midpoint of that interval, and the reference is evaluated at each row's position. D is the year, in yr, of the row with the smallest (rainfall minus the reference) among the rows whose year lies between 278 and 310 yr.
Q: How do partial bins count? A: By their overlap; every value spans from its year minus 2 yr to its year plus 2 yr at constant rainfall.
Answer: 304 yr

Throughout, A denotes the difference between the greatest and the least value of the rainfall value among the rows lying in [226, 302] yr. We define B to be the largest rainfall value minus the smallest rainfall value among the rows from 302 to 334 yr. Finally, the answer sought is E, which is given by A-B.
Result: 6.8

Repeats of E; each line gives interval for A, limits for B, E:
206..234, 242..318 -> 4.8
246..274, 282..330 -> 0.1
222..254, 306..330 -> 5.6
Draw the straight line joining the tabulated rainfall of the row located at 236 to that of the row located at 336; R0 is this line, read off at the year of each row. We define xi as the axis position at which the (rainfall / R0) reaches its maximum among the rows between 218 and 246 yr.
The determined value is 220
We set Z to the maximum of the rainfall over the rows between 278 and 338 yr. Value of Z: 12.77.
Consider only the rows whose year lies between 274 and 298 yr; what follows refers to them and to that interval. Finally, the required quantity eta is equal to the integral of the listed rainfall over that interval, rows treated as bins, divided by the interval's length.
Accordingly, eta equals 11.7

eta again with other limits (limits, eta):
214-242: 8.4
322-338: 12.5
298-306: 11.9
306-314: 12.2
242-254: 10.9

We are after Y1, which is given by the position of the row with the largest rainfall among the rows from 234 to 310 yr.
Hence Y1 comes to 276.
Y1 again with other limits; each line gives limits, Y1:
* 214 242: 216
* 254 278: 276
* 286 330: 328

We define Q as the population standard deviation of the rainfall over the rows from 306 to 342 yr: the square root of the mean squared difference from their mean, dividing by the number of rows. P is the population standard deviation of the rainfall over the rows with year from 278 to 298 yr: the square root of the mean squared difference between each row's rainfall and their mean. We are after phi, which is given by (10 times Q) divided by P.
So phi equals 10.7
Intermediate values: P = 0.30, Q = 0.32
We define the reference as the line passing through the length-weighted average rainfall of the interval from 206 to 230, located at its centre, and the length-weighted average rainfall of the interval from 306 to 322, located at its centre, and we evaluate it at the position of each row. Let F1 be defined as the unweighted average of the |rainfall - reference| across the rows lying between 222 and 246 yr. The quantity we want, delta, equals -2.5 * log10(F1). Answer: -0.9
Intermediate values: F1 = 2.27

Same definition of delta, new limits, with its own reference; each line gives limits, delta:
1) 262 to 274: -0.1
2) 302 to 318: 1.8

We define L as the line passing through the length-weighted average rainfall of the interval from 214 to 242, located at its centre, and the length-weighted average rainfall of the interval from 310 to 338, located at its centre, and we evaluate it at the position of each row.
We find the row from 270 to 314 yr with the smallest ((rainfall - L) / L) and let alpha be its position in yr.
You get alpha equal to 312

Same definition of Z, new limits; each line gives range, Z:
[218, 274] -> 12.21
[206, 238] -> 10.77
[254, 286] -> 12.25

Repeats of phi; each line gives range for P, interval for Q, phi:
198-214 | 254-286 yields 5.6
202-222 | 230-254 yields 36.0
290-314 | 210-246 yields 87.1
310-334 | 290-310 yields 7.0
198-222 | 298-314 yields 2.1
